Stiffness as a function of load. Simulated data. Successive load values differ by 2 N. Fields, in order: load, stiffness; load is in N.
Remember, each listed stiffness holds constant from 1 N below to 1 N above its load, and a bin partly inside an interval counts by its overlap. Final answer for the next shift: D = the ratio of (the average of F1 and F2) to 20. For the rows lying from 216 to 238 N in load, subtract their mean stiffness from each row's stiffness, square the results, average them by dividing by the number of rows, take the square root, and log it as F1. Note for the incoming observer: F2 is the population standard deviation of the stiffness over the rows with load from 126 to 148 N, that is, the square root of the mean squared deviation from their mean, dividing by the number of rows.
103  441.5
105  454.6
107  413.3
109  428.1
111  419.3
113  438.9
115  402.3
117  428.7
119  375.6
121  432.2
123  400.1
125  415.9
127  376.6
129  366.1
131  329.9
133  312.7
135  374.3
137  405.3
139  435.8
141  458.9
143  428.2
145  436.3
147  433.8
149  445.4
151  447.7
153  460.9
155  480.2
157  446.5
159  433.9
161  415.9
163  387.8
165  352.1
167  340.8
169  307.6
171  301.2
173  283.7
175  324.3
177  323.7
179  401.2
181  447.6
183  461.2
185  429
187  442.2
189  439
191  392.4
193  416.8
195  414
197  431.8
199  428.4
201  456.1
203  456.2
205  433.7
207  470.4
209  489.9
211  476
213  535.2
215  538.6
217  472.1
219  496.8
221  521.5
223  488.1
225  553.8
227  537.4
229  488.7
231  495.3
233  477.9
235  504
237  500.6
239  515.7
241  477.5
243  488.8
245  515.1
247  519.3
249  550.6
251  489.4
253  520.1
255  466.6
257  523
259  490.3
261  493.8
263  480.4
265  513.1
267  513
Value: 1.73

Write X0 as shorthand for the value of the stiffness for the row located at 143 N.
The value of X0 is 428.2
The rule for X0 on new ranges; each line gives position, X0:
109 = 428.1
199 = 428.4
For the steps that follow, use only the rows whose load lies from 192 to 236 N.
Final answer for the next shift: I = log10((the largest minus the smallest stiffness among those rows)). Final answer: 2.15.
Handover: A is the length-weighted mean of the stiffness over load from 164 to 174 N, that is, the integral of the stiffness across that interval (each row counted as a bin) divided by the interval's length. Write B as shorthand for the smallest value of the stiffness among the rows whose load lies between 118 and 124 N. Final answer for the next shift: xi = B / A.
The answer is 1.18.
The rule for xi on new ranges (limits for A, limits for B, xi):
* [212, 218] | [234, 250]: 0.93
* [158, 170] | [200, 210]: 1.16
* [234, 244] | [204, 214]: 0.87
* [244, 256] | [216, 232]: 0.93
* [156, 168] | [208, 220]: 1.19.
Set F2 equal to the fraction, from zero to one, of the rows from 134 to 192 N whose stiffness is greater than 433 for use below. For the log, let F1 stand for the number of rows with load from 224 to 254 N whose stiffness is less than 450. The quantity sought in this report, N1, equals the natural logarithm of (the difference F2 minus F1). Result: -0.7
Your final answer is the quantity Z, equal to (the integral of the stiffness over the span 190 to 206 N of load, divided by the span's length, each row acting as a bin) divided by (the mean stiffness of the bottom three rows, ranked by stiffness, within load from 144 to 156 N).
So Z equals 1.0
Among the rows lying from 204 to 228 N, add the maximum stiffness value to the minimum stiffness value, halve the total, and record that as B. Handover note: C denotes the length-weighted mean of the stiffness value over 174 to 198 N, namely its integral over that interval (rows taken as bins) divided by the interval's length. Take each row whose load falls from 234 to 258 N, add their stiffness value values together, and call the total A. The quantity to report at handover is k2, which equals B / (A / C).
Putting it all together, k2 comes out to 33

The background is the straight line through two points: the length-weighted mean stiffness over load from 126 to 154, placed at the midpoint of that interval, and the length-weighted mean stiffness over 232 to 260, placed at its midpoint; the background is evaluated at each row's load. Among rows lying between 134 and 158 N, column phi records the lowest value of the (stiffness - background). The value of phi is -29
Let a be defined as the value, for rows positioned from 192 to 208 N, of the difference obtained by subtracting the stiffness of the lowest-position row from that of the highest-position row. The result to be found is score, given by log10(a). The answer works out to 1.7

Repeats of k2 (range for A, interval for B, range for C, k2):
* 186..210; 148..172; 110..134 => 29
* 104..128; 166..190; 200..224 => 36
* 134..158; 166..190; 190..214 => 32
